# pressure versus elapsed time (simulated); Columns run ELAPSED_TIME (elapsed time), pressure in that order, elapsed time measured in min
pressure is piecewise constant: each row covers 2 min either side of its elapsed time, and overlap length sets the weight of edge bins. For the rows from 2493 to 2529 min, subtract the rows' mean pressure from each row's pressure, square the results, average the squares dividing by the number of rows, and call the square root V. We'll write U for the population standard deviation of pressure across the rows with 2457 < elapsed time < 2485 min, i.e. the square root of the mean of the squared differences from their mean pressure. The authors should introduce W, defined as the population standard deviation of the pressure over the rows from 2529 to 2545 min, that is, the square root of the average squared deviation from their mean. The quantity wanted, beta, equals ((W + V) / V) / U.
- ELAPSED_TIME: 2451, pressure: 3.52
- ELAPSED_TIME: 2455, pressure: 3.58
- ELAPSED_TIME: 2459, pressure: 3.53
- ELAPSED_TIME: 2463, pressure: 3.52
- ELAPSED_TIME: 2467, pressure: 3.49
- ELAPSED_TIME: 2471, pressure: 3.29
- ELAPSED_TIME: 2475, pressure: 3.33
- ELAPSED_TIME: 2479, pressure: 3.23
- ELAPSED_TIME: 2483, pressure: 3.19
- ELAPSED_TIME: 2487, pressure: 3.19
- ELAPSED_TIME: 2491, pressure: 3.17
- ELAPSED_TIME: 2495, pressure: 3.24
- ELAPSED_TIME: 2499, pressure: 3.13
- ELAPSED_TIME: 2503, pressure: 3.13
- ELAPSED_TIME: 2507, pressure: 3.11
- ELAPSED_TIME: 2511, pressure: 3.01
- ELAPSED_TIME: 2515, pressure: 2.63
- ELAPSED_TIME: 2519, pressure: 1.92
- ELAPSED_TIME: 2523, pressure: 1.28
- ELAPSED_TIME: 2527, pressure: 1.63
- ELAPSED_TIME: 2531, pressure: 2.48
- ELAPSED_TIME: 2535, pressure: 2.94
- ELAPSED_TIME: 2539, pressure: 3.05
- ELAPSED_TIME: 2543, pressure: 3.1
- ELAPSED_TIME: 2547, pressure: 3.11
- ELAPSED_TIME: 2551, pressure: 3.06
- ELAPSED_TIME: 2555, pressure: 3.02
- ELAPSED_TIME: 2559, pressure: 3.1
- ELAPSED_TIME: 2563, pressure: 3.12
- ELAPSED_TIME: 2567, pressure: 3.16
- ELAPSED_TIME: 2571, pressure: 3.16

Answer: 10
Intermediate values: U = 0.13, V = 0.710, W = 0.25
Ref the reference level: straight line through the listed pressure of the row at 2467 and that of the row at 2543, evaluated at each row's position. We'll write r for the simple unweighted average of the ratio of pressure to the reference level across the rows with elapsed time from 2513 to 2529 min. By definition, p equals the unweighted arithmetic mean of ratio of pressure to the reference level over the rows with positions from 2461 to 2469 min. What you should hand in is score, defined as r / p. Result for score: 0.58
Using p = 1.00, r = 0.58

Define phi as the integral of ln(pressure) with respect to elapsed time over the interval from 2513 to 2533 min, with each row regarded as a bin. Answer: 13.1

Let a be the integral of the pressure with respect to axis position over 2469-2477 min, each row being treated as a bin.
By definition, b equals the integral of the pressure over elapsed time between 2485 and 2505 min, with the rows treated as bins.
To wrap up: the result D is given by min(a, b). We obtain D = 26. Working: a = 26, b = 63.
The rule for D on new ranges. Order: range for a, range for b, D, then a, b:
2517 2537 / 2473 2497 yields 41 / 41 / 77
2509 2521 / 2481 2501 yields 30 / 30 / 64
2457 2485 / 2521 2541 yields 46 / 94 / 46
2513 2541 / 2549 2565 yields 49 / 64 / 49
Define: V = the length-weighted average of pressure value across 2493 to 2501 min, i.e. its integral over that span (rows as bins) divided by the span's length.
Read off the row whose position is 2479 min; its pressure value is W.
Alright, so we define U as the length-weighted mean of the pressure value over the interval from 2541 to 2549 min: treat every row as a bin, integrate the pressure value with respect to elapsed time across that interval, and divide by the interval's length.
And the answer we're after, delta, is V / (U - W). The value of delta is -25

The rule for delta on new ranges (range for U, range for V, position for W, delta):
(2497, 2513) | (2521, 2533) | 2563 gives -72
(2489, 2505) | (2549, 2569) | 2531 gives 4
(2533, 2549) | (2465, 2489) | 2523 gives 2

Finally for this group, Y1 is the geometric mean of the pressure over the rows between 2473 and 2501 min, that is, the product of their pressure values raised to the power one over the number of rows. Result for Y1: 3.21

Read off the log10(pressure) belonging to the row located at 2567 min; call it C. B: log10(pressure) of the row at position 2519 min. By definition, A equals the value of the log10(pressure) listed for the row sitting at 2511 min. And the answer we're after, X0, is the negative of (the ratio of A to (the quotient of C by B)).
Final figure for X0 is -0.27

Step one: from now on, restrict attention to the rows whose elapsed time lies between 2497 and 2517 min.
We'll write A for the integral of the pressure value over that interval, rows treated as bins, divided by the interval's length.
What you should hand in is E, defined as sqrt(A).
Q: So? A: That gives 1.73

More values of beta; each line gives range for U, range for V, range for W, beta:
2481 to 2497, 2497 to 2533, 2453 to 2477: 45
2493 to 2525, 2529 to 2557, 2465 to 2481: 2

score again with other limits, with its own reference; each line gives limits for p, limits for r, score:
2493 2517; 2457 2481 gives 1.06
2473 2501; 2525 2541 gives 0.85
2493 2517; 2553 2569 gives 1.12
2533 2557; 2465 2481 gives 0.98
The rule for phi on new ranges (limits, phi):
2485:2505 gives 23.1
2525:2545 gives 18.9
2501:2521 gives 20.0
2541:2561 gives 22.5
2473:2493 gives 23.4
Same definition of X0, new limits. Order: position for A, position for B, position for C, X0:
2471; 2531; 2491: -0.41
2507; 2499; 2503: -0.49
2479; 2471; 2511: -0.55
